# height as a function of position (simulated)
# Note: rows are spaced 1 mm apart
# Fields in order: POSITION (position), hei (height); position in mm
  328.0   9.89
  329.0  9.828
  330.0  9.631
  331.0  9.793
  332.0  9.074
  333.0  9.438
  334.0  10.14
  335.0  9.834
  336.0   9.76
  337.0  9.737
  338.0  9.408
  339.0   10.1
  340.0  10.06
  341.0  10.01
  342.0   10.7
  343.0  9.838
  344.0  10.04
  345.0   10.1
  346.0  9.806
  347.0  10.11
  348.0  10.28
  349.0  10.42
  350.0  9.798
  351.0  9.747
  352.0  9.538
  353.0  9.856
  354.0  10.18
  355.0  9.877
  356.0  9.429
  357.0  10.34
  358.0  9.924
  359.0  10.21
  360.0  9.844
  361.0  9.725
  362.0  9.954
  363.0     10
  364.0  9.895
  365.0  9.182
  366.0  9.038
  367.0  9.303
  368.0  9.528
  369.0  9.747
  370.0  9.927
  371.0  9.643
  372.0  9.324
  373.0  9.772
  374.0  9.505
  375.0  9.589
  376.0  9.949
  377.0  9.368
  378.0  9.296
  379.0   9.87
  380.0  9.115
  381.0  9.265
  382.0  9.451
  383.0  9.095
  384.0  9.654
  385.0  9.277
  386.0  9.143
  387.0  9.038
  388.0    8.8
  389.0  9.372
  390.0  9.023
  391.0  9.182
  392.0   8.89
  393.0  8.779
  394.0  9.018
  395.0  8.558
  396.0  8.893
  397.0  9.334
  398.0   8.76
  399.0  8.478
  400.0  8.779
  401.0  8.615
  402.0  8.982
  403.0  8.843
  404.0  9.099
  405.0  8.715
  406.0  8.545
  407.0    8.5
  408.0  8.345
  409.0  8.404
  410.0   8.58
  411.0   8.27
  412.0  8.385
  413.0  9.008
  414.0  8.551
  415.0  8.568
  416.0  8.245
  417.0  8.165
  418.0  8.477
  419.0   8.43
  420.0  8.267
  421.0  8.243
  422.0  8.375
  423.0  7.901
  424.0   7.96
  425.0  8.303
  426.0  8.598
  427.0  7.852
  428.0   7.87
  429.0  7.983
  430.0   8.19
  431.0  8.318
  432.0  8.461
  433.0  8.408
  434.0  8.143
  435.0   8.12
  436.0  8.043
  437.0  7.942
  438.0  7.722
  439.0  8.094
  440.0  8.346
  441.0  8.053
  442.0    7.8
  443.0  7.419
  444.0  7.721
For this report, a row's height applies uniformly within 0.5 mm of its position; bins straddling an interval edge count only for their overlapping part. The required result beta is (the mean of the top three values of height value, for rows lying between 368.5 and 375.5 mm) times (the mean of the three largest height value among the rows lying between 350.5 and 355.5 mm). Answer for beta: 98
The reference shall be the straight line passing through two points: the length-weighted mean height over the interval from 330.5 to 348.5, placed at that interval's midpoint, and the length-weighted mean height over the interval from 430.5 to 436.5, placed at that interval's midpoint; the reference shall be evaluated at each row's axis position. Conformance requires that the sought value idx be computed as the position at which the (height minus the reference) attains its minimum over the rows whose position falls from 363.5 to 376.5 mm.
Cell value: 366.0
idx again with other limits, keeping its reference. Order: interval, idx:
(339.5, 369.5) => 366.0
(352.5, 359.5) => 356.0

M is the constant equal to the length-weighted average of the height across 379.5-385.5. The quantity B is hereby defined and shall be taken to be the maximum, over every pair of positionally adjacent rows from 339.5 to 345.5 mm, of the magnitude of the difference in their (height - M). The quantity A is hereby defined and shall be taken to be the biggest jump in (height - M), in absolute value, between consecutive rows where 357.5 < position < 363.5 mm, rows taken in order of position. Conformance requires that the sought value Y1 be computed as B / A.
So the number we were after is 2.4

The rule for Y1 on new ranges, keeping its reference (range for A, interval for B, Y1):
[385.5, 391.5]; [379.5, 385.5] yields 1.0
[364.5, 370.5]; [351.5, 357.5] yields 3.4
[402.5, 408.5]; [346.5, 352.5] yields 1.6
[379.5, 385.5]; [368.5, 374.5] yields 0.8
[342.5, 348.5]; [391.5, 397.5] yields 1.5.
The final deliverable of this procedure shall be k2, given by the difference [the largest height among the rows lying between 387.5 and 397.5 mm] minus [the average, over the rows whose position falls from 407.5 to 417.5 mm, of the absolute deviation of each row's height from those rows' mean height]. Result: 9.2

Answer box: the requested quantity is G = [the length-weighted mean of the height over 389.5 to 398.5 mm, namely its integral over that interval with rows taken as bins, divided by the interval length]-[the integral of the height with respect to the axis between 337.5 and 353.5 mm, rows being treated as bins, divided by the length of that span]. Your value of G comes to -1.1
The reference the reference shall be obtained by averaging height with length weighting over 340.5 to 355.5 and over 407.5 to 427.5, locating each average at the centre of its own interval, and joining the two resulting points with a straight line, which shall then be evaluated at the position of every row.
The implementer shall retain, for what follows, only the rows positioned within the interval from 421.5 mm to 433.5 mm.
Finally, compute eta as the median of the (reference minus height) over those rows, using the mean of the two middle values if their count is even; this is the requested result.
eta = -0.14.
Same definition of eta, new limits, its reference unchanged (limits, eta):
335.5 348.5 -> 0.15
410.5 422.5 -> -0.05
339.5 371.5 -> -0.02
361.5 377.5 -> -0.20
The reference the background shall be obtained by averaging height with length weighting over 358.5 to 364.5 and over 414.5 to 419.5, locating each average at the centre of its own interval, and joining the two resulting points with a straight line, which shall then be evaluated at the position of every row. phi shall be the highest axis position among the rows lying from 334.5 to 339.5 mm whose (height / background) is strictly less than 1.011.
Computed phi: 339.0 mm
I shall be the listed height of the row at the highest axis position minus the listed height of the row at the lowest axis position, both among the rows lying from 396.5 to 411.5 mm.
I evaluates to -1.1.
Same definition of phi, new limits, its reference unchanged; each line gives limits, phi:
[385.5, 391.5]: 391.0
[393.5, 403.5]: 403.0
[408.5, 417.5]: 417.0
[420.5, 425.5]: 424.0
